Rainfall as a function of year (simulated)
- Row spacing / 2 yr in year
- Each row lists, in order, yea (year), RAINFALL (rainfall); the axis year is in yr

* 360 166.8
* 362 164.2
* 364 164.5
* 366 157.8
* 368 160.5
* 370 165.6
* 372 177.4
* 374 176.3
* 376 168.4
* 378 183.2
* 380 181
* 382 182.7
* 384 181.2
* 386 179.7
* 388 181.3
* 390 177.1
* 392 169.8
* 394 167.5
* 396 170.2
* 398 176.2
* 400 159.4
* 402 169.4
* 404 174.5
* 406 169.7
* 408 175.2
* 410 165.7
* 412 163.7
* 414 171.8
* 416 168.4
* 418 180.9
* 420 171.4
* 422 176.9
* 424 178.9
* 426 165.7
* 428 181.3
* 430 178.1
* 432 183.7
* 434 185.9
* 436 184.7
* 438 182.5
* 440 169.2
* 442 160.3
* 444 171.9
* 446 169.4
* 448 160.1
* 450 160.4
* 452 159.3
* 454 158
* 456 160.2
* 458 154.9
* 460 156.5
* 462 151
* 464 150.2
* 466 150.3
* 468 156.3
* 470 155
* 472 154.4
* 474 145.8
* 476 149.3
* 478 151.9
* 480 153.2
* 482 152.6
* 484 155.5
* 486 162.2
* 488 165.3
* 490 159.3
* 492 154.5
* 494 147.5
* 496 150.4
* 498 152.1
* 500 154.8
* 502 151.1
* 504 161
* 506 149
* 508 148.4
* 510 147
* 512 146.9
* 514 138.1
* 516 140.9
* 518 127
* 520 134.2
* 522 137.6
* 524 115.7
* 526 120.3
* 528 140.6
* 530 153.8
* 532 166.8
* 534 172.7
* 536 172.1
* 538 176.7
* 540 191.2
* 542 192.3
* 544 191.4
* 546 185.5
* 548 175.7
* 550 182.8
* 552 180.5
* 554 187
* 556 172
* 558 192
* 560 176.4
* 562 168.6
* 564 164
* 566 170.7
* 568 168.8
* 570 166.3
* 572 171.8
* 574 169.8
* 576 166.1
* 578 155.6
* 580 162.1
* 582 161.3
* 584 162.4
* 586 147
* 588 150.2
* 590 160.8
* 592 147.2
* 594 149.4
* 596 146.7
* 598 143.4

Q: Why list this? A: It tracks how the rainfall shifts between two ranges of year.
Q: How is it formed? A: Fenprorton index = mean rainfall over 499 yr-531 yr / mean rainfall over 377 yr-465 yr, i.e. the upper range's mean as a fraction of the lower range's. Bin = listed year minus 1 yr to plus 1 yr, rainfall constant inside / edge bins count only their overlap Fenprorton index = 0.83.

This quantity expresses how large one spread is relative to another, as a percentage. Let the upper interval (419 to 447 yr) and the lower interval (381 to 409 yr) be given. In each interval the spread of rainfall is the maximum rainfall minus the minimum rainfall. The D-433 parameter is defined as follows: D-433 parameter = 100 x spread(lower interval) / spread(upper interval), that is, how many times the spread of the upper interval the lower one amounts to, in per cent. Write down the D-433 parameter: 91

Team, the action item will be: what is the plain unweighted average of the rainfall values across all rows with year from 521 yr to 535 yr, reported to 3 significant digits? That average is 144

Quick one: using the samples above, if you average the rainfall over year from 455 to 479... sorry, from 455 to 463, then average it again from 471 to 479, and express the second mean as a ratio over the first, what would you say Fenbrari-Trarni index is 1.0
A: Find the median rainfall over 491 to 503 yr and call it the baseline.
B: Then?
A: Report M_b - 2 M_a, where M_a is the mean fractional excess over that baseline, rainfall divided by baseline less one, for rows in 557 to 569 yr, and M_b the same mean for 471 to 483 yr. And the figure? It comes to -0.29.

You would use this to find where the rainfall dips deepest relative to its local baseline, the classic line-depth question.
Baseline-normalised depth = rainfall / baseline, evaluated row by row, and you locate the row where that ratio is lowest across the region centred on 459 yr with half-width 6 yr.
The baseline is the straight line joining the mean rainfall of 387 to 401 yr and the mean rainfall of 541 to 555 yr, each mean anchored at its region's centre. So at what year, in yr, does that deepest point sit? 464 yr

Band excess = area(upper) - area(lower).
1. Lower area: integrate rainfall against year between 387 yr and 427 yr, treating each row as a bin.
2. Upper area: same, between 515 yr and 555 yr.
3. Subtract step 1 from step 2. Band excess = -378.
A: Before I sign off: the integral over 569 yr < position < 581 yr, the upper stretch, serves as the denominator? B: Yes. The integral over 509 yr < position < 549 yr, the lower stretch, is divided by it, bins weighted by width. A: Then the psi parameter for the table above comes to 3.2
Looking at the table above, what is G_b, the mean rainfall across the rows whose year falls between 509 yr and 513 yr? 147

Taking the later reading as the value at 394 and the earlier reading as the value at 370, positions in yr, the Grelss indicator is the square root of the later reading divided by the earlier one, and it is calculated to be 1.01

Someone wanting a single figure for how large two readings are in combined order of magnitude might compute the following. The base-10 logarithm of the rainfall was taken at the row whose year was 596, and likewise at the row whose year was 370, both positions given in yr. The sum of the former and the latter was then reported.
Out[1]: 4.39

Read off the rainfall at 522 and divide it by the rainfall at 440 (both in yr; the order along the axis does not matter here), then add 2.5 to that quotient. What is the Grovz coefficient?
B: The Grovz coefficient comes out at 3.31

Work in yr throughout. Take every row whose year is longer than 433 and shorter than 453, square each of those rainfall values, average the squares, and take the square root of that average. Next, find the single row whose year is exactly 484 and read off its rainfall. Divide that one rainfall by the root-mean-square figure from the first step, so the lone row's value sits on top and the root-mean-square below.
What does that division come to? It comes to 0.91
